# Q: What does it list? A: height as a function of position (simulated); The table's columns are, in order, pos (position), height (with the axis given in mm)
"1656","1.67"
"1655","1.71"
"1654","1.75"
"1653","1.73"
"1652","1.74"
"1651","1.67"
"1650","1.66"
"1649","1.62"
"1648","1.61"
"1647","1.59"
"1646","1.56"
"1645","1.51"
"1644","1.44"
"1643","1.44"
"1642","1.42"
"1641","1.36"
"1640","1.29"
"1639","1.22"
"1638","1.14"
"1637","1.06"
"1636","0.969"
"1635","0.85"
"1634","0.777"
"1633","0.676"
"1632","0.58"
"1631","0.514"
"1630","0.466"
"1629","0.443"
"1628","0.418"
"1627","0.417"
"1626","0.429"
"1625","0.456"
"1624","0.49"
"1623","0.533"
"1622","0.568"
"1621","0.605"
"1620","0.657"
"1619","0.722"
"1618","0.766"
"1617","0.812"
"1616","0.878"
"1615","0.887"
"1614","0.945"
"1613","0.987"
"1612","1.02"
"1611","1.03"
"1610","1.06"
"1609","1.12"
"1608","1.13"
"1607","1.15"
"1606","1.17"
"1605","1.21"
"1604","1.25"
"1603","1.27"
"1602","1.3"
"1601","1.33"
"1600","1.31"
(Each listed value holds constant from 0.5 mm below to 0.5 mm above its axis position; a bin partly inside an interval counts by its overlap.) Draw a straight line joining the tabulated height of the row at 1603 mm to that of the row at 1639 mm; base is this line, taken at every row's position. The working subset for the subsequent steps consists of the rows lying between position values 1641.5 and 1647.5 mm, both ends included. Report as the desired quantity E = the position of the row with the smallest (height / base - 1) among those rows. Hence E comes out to 1642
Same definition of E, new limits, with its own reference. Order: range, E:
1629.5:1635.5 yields 1630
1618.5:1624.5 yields 1624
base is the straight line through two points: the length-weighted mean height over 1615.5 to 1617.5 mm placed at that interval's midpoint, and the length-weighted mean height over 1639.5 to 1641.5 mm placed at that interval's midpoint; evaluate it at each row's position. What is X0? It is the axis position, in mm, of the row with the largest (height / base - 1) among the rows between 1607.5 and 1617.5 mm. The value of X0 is 1608 mm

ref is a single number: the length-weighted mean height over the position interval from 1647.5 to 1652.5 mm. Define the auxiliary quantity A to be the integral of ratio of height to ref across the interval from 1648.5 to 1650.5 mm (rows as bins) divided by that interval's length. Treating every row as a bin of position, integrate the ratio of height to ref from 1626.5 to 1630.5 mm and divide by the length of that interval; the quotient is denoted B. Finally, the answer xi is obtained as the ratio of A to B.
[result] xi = 3.8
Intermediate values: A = 1.0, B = 0.3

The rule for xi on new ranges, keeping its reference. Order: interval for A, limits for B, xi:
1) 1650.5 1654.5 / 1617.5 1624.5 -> 2.8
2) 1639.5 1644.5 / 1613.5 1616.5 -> 1.5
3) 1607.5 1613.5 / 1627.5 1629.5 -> 2.5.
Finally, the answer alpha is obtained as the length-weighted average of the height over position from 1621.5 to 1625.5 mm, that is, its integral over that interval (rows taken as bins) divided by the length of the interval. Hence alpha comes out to 0.5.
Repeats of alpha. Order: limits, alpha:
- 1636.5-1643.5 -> 1.3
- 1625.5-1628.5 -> 0.4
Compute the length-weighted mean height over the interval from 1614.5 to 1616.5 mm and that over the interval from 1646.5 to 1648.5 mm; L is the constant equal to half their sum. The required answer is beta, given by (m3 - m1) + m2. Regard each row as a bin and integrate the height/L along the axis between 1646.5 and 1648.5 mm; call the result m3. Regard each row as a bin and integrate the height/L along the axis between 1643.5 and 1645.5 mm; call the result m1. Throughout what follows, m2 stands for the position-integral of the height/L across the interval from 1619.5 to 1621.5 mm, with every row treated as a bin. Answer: 1.2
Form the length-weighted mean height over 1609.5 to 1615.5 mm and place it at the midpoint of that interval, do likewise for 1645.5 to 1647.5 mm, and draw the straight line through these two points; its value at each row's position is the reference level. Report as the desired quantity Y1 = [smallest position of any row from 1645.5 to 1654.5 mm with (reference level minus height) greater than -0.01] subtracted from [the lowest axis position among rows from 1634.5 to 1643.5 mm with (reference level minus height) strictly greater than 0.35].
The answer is -11 mm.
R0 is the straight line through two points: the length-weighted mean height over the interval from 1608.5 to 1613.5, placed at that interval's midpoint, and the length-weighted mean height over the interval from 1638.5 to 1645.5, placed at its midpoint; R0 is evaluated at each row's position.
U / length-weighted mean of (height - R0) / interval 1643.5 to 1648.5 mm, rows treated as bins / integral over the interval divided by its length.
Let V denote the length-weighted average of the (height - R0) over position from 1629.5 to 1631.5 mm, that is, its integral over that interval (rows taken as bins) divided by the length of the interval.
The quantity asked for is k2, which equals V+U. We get -0.7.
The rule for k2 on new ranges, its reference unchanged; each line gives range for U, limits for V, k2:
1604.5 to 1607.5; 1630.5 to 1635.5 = -0.4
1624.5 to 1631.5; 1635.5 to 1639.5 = -1.0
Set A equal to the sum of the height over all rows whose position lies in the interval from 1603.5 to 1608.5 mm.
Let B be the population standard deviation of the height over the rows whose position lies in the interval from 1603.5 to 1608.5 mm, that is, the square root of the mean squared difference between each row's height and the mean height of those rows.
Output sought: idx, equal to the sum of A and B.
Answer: 6.0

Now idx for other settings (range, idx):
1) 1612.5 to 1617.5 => 4.6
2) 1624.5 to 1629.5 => 2.2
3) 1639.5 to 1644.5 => 7.0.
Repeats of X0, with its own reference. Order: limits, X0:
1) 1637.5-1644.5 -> 1642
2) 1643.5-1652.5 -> 1652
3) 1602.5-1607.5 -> 1603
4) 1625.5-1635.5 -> 1635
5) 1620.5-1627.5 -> 1621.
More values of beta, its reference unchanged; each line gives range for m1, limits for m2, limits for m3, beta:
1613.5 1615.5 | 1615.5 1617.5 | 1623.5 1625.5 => 0.6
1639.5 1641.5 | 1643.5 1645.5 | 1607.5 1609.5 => 2.1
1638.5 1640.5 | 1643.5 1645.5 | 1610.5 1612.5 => 2.0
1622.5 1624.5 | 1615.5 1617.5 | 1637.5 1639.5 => 2.4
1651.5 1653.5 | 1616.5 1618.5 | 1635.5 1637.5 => 0.1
